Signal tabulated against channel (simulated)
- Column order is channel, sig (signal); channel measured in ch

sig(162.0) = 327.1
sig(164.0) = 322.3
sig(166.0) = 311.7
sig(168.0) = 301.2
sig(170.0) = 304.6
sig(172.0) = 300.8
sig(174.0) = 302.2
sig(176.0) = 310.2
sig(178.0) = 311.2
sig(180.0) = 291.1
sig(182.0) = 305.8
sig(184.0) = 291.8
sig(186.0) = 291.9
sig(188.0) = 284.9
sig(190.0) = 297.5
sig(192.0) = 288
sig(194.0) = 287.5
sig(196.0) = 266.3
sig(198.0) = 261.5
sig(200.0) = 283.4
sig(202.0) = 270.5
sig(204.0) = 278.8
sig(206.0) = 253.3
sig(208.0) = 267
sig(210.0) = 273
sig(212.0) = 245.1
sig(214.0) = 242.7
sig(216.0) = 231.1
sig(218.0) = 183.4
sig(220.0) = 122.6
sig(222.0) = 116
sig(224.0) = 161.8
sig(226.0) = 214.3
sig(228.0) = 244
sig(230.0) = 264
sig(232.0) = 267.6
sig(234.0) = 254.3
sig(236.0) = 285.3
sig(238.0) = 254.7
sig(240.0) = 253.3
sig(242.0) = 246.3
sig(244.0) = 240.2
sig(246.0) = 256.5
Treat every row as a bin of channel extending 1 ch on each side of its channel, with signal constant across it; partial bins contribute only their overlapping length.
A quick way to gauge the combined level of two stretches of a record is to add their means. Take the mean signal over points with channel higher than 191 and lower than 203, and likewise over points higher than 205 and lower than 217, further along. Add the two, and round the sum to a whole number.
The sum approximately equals 528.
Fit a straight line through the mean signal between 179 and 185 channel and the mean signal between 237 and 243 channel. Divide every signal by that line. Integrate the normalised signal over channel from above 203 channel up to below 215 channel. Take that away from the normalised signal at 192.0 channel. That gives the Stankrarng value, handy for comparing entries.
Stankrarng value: -10.3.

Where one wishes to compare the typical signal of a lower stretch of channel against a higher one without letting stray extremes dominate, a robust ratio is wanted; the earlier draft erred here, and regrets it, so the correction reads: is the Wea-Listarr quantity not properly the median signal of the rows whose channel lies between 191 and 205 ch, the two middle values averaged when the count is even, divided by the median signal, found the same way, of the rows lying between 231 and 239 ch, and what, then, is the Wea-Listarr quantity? 1.07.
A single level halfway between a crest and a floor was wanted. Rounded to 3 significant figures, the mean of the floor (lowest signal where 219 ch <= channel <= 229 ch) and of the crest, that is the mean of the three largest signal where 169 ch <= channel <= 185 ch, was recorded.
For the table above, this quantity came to 213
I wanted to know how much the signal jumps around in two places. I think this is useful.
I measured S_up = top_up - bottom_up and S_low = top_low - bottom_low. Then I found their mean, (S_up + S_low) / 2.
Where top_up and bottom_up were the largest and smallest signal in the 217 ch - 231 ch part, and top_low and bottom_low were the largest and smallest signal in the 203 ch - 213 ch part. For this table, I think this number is 91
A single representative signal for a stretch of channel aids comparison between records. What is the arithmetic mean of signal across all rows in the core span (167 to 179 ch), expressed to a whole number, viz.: 305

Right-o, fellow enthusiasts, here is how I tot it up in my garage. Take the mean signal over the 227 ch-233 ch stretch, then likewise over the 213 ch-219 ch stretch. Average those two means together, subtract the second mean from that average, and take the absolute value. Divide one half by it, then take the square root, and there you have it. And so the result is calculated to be 0.159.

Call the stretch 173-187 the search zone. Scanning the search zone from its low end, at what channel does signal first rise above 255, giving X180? 174.0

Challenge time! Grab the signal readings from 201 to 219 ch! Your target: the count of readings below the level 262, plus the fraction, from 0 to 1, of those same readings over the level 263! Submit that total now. 5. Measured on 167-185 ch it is 1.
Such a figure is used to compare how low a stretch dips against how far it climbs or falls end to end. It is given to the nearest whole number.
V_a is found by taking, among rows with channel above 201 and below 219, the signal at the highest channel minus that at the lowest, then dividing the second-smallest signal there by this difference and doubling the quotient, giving -5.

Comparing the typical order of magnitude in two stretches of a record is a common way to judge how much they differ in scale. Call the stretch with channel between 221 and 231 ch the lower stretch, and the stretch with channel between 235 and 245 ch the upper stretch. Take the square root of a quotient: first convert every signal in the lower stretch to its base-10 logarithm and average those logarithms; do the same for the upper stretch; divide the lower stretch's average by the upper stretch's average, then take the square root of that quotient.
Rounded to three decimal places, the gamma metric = 0.974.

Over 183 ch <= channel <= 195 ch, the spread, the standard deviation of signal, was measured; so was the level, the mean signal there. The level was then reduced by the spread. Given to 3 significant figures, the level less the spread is 286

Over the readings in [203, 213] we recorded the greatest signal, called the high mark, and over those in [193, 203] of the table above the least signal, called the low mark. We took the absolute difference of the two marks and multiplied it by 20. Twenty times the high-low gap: 346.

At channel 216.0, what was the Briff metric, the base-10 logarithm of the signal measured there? 2.36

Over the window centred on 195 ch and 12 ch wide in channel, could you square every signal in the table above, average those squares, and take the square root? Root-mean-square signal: 281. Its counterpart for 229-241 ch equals 263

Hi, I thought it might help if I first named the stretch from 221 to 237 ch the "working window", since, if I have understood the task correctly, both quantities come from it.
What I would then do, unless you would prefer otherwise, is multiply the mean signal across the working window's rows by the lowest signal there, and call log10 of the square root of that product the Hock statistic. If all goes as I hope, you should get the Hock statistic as 2.21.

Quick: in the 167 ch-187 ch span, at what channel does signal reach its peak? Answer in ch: 178.0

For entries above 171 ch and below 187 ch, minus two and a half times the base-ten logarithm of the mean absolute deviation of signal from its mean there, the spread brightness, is -2.1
